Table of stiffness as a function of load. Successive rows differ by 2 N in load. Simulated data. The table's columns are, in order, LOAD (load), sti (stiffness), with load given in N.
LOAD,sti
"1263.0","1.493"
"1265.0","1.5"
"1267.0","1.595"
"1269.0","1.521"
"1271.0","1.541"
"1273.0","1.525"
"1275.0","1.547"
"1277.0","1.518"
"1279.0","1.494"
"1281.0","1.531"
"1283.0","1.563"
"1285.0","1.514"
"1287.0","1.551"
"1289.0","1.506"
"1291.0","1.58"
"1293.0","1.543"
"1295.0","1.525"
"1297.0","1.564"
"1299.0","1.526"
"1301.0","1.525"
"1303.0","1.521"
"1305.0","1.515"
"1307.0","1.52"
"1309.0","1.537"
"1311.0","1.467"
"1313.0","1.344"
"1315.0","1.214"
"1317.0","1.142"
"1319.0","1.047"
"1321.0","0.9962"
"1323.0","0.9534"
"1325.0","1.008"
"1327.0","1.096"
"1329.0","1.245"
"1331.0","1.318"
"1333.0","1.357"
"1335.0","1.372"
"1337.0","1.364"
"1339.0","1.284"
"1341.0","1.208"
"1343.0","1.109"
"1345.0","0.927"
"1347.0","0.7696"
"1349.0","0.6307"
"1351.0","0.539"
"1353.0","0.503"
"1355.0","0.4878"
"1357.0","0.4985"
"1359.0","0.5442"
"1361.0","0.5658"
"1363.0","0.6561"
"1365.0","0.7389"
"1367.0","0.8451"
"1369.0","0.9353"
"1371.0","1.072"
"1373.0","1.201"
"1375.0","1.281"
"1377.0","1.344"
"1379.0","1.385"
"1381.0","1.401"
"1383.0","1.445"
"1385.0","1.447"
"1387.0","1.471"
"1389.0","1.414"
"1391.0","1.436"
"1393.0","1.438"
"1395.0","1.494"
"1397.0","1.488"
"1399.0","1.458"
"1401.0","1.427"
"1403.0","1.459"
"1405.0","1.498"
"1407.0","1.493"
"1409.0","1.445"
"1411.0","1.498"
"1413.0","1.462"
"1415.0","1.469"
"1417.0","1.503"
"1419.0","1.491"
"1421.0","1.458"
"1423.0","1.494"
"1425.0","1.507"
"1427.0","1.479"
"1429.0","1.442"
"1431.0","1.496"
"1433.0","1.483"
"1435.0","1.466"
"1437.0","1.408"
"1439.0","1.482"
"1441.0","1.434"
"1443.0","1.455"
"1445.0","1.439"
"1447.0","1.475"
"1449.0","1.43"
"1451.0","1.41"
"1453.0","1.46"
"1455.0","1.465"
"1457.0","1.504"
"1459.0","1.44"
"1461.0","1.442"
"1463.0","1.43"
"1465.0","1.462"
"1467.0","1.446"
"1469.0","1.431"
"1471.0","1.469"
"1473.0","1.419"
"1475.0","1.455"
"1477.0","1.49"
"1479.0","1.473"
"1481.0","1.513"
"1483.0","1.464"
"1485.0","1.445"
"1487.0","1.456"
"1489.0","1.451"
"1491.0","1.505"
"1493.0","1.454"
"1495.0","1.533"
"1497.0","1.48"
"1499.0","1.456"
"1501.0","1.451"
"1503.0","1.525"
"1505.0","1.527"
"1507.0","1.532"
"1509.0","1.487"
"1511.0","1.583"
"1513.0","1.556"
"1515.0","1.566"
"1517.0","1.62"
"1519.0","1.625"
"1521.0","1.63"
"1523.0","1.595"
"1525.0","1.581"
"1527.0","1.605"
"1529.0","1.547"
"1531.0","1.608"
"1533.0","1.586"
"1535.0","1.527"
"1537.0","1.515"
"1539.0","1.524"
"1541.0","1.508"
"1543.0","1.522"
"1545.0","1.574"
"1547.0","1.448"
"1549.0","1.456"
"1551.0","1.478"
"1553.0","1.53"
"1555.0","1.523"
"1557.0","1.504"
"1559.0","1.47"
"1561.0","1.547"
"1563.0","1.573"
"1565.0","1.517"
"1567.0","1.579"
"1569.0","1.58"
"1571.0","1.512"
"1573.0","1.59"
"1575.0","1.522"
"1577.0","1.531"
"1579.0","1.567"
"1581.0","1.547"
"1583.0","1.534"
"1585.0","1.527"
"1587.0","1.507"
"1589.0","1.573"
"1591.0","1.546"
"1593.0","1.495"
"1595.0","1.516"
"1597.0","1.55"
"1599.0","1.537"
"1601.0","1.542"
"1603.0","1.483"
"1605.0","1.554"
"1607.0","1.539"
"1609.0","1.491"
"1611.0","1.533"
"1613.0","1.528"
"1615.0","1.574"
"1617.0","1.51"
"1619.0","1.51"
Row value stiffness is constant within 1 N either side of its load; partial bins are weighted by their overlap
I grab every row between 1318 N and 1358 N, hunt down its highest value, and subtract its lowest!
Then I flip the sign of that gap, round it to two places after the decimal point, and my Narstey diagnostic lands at -0.88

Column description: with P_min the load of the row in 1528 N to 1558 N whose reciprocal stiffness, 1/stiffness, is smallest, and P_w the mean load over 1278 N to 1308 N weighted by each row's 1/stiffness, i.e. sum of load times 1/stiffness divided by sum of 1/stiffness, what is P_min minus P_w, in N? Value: 238.0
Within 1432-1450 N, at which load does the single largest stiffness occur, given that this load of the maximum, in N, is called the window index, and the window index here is 1433.0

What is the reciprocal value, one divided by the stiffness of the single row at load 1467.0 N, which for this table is 0.692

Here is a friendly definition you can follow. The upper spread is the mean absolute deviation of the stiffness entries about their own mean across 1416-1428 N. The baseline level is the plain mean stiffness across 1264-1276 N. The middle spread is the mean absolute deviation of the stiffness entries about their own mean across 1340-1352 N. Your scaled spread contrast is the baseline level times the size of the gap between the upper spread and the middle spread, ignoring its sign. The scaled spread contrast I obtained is 0.31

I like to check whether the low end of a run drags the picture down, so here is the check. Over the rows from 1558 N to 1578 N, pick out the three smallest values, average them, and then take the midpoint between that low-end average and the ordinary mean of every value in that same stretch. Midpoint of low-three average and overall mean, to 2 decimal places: 1.52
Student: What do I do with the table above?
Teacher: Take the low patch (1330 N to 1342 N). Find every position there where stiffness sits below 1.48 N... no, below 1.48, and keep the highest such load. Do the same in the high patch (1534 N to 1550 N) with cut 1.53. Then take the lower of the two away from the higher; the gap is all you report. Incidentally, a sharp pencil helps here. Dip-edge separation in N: 208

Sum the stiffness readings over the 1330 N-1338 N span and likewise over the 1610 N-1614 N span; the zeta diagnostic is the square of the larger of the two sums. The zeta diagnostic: 29.3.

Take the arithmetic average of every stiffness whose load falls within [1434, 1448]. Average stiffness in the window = 1.45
